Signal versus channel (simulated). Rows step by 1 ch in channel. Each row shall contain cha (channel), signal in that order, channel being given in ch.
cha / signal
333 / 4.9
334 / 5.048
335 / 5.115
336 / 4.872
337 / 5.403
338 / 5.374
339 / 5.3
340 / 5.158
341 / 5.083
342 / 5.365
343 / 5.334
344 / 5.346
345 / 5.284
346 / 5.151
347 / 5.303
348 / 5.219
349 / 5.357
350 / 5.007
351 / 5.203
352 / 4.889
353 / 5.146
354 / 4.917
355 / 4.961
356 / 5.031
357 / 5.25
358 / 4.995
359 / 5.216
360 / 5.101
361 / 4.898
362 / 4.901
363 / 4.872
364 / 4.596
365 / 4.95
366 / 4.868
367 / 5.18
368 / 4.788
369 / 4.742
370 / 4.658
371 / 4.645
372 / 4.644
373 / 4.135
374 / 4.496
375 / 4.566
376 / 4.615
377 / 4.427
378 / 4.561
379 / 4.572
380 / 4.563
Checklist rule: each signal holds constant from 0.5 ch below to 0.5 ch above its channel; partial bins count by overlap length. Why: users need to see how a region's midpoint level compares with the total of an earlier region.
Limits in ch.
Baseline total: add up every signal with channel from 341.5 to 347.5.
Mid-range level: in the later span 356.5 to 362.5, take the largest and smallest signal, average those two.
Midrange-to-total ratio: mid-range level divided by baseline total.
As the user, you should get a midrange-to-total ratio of 0.160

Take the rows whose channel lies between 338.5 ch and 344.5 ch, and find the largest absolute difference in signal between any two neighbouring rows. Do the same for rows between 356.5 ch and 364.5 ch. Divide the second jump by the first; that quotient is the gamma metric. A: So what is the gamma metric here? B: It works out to 1.0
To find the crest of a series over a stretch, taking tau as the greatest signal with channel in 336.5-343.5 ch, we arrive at 5.403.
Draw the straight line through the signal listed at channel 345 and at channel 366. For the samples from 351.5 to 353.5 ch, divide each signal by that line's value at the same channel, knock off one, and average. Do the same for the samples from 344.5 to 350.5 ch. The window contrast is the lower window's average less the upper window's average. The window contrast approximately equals 0.020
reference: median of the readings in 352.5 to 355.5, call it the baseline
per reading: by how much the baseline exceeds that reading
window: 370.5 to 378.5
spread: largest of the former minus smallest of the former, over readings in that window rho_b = 0.51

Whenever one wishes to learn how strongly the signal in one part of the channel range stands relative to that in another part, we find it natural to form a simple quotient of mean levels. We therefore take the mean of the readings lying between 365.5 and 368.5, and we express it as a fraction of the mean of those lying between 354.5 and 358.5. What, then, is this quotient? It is 0.98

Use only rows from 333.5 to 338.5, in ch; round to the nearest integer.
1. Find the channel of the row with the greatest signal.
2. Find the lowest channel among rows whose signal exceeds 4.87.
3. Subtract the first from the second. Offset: -3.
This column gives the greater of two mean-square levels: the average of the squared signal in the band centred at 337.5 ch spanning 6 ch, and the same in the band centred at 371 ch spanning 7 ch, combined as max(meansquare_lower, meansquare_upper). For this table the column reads 27.1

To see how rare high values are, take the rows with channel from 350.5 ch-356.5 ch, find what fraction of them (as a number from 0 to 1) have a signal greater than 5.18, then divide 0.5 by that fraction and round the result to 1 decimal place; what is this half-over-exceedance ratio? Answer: 3.0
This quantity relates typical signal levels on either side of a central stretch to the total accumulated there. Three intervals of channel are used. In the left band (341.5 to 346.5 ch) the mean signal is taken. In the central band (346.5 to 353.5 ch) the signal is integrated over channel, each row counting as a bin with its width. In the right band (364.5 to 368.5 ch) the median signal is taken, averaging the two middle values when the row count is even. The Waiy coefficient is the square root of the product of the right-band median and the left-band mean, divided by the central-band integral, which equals 0.14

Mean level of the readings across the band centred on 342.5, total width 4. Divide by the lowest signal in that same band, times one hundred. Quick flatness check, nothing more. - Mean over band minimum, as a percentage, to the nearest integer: 104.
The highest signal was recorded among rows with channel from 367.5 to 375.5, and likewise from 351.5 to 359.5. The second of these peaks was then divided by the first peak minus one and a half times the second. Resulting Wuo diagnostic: -1.70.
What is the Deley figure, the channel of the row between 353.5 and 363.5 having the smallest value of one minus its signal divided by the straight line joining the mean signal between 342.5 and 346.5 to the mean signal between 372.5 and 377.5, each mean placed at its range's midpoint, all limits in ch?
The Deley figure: 359 ch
